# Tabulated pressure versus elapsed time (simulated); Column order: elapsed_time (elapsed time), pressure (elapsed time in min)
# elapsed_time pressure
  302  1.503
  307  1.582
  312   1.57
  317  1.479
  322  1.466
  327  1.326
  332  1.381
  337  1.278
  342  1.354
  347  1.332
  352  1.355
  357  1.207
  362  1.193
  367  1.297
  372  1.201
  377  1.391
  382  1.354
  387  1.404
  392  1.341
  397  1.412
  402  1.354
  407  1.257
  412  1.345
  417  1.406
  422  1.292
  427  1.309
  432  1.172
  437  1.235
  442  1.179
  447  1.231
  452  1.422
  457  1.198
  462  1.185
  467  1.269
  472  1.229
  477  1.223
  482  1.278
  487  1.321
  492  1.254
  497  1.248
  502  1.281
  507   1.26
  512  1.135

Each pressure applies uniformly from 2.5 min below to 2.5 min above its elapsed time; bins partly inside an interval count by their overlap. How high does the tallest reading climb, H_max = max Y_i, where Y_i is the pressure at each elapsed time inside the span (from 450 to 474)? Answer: 1.422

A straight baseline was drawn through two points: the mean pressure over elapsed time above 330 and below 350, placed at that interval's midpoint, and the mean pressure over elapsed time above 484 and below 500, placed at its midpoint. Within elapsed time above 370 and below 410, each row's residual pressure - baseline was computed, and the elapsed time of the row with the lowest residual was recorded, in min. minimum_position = 372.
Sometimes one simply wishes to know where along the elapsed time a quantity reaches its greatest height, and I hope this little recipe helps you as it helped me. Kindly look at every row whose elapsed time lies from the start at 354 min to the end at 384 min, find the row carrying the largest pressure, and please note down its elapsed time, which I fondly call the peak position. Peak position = 377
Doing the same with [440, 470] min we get 452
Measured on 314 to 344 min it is 317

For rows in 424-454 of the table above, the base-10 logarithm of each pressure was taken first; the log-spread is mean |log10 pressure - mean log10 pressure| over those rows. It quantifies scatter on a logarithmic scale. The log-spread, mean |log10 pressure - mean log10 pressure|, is 0.0241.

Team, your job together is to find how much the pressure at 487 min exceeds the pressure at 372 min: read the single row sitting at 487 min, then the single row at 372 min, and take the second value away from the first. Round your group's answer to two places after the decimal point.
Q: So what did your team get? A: 0.12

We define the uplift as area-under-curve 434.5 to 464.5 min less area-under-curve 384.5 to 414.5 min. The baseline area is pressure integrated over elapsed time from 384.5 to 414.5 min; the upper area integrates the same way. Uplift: -3.3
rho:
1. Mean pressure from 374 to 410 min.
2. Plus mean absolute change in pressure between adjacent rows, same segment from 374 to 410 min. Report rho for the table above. 1.42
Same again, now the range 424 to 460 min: 1.37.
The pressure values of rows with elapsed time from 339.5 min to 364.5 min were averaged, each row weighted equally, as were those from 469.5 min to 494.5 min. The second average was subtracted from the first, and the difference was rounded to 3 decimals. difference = 0.027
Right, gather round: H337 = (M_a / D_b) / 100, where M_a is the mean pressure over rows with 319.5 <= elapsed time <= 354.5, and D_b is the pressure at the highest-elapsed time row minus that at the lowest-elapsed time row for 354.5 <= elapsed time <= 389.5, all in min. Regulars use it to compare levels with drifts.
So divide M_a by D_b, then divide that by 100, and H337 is 0.07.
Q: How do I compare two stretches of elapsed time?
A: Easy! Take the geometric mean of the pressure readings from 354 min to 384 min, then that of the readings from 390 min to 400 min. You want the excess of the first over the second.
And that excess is -0.10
